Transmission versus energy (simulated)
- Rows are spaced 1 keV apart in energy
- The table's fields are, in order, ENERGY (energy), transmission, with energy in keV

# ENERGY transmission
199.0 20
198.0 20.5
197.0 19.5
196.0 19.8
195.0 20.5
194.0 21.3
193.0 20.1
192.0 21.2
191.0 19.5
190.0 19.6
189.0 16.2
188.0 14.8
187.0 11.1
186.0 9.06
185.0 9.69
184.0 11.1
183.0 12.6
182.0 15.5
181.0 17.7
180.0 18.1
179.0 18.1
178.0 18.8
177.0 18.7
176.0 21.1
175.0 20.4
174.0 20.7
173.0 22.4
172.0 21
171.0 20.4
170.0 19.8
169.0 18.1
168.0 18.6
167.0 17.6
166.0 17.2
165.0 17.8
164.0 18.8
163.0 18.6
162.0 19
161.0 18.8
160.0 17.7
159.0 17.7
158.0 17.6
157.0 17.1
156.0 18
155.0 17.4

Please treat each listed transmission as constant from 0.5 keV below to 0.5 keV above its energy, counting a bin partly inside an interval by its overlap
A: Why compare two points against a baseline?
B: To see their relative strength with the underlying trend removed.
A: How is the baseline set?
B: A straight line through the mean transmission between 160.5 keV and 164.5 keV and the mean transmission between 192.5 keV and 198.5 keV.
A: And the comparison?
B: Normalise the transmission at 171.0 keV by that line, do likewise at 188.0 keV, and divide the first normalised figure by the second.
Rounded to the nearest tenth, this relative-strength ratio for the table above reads 1.4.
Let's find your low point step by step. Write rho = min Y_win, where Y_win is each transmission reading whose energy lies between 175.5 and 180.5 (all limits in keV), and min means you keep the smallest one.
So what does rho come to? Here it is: 18.1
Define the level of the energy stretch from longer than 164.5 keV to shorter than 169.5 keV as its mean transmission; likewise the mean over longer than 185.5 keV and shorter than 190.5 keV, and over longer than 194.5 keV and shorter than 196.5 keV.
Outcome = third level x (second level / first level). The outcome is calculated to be 16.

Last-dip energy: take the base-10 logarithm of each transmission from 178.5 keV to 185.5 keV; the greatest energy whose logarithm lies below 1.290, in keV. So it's 185.0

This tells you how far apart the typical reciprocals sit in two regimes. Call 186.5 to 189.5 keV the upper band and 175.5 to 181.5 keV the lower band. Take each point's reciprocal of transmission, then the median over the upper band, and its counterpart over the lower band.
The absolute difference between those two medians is 0.013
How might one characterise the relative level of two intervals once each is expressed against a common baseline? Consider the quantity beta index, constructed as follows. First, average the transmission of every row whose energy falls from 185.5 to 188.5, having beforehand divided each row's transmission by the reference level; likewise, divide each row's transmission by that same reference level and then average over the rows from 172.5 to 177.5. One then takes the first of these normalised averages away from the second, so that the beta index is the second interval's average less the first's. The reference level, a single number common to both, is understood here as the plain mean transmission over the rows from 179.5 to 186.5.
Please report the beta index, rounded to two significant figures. 0.67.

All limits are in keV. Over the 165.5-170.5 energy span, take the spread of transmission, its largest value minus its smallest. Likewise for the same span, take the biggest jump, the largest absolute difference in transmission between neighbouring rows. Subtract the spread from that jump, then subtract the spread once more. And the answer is -3.5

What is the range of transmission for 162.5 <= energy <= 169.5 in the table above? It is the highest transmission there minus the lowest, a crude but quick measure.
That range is 2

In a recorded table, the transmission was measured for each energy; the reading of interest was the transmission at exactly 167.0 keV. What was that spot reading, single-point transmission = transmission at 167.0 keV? 17.6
